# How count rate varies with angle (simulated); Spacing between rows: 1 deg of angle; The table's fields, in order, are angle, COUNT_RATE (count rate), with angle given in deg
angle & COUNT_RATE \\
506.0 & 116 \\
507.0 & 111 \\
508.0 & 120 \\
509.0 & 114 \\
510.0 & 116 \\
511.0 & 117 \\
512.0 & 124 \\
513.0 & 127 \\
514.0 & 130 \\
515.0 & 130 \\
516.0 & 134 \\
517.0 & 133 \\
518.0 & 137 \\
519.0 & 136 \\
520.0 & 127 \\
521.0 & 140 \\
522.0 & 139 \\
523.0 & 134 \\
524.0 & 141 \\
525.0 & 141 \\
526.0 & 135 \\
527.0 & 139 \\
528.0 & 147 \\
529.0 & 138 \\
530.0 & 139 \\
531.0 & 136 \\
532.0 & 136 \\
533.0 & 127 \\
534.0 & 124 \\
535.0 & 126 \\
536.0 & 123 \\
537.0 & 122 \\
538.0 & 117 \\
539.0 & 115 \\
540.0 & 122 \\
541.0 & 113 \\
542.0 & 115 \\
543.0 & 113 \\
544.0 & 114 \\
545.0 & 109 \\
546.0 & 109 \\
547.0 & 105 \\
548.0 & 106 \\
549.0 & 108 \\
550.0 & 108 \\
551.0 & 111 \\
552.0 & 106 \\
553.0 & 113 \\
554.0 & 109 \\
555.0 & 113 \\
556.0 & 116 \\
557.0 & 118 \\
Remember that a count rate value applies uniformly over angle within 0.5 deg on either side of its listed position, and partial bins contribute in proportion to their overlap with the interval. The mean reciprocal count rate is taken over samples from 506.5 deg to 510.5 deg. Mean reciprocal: 0.0087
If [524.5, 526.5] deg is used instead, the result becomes 0.0072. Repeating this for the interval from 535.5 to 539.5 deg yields 0.0084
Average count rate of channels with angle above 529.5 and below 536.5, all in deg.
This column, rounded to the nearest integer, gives 130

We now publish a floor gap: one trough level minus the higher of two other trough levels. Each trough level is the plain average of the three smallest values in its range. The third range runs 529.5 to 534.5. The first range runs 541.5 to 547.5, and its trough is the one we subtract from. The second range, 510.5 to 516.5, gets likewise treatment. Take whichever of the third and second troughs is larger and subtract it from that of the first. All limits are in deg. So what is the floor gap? -21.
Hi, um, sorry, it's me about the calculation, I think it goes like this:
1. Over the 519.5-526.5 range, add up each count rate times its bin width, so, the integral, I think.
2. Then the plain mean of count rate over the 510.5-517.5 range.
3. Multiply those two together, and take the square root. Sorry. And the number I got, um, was 350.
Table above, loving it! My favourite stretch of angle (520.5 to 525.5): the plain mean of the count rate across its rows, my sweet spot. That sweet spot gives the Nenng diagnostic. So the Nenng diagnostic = 139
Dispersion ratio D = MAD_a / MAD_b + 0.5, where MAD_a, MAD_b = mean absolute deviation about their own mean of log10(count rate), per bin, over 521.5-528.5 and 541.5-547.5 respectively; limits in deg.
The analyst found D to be 1.3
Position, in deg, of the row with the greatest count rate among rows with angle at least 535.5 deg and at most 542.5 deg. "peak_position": 536.0 deg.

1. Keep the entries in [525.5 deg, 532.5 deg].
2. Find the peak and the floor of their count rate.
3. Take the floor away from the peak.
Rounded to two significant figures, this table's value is 12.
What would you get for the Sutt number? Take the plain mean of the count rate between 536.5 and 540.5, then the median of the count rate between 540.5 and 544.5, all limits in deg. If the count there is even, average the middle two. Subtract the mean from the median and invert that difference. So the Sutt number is -0.18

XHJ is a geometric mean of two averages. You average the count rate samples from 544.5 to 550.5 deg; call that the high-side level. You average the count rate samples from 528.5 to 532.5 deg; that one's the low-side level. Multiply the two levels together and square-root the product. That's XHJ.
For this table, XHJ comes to 121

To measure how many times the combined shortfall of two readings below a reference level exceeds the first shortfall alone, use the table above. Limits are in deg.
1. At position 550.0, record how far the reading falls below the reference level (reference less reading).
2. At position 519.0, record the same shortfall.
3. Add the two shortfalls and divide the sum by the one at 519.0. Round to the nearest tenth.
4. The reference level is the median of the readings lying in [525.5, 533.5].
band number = 30.0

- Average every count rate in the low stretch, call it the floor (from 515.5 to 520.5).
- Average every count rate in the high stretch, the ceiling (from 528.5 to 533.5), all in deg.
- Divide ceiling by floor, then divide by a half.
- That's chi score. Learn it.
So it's 2.03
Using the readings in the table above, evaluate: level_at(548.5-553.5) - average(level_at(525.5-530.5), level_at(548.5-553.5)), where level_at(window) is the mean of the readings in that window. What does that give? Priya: -15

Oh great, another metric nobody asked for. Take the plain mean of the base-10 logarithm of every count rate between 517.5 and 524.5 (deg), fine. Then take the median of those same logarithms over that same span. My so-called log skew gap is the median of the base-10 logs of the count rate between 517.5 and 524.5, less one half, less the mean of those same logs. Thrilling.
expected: -0.497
